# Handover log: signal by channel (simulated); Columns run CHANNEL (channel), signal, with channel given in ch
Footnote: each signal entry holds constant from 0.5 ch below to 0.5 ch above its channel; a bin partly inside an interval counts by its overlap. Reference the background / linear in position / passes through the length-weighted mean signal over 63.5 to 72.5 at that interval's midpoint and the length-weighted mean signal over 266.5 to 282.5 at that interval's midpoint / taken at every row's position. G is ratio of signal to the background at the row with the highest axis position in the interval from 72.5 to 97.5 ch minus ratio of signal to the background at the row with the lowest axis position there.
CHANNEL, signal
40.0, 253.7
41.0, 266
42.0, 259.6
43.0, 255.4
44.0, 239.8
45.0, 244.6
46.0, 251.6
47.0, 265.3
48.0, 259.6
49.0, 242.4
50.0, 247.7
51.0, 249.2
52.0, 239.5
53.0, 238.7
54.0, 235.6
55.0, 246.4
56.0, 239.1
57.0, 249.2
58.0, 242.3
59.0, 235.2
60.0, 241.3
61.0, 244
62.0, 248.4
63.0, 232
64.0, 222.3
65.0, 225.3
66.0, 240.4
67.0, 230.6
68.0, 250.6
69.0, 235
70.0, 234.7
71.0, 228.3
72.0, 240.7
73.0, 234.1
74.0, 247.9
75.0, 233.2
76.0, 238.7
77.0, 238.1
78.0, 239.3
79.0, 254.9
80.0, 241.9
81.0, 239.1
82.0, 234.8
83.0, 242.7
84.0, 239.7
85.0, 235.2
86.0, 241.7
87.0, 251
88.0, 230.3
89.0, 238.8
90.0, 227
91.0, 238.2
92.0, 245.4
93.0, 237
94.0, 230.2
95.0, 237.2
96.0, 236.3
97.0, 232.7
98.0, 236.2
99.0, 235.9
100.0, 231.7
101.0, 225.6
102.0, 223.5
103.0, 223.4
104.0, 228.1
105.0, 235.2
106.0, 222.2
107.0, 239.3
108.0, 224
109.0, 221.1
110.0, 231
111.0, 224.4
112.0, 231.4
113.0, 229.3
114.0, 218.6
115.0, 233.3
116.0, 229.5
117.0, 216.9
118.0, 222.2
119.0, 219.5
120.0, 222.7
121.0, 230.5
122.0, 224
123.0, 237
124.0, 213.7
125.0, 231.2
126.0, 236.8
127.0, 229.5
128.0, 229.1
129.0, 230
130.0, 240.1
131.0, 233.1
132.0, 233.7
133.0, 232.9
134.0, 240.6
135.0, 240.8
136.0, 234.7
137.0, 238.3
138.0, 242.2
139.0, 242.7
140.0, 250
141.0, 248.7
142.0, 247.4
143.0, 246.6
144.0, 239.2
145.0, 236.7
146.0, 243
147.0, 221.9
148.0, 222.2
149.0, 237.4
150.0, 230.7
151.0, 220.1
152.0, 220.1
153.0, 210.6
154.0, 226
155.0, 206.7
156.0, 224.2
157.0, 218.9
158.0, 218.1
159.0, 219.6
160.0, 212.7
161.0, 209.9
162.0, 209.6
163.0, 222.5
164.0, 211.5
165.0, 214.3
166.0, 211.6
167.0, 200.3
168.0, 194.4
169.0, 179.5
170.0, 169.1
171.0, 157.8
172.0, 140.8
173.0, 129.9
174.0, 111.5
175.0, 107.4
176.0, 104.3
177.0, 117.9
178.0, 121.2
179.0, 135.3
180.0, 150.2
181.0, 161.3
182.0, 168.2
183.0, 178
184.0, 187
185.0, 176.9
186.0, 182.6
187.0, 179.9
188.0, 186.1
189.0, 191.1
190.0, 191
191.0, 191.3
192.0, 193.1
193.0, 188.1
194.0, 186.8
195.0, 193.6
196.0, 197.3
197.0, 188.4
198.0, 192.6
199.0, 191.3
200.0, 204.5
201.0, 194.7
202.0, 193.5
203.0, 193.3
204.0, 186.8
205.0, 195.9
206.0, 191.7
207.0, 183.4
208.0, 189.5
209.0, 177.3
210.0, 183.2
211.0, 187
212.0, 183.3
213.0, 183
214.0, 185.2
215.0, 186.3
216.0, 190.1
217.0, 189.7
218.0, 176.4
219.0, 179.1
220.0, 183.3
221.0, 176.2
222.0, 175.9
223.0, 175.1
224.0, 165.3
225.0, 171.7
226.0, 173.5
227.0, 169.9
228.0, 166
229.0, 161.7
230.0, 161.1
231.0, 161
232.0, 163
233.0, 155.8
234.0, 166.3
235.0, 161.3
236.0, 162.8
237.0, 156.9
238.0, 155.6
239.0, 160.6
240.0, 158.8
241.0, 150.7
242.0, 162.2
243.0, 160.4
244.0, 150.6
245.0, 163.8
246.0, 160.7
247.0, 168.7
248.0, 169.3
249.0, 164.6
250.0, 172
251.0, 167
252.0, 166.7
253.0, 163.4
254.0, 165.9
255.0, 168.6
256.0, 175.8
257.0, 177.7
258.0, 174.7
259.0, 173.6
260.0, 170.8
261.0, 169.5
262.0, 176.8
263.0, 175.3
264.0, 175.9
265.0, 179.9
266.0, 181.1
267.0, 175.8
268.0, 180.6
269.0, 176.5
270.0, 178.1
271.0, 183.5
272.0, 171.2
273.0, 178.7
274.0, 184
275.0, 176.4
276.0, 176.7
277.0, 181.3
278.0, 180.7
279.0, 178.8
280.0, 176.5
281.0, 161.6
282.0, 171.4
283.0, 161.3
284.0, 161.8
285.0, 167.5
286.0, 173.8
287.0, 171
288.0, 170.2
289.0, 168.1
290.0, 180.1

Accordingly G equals 0.023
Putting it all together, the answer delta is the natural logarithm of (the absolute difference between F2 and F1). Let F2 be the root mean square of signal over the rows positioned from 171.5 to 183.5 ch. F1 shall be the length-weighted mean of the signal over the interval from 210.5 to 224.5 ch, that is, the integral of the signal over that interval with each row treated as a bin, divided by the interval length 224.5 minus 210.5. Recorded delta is 3.8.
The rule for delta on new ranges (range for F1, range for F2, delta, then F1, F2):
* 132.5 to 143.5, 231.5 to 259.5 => 4.4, 242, 164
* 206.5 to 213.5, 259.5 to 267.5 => 2.1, 184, 176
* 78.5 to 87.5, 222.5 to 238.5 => 4.4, 242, 164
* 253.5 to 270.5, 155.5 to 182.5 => 1.5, 175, 180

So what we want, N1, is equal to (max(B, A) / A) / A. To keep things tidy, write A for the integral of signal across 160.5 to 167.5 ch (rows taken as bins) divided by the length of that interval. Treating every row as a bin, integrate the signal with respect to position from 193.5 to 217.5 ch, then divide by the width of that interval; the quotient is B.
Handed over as 0.0047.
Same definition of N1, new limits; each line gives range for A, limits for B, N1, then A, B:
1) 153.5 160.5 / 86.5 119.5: 0.0048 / 218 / 230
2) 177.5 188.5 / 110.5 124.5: 0.0082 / 166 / 225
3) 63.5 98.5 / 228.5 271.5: 0.0042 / 237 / 168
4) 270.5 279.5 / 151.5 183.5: 0.0056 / 179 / 180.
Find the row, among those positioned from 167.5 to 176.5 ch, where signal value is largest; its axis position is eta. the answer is 168.0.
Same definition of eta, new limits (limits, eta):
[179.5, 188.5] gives 184.0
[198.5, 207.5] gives 200.0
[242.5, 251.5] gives 250.0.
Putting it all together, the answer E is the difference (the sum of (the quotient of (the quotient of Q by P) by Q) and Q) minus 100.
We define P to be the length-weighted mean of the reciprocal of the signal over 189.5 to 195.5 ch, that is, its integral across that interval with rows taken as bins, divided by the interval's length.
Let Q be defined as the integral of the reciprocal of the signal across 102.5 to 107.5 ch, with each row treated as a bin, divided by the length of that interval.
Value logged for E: 91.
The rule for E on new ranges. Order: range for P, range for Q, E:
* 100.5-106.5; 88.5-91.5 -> 126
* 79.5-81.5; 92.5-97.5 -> 140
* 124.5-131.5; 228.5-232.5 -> 133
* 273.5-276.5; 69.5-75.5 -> 79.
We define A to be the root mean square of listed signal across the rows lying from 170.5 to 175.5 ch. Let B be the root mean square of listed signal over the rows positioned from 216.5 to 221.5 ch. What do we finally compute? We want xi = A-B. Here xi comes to -50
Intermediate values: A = 131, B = 181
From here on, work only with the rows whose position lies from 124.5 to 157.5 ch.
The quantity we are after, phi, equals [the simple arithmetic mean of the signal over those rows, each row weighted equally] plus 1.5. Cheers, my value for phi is 234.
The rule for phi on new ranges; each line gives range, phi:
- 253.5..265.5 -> 175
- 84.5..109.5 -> 235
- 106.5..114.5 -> 229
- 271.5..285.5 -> 175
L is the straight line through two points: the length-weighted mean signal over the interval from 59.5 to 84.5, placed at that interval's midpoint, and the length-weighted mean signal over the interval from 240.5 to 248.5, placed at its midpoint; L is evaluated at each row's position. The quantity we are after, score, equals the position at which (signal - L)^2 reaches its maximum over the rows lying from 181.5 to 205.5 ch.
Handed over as 200.0 ch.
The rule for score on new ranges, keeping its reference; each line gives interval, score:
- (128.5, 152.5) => 140.0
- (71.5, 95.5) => 79.0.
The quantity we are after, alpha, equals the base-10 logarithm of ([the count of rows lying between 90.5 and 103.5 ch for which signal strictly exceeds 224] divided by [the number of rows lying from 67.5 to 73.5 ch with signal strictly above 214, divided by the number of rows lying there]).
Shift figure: 1.041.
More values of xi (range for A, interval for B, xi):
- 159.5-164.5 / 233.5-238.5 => 53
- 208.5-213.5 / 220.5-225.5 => 10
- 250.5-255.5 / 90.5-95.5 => -71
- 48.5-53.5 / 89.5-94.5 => 8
